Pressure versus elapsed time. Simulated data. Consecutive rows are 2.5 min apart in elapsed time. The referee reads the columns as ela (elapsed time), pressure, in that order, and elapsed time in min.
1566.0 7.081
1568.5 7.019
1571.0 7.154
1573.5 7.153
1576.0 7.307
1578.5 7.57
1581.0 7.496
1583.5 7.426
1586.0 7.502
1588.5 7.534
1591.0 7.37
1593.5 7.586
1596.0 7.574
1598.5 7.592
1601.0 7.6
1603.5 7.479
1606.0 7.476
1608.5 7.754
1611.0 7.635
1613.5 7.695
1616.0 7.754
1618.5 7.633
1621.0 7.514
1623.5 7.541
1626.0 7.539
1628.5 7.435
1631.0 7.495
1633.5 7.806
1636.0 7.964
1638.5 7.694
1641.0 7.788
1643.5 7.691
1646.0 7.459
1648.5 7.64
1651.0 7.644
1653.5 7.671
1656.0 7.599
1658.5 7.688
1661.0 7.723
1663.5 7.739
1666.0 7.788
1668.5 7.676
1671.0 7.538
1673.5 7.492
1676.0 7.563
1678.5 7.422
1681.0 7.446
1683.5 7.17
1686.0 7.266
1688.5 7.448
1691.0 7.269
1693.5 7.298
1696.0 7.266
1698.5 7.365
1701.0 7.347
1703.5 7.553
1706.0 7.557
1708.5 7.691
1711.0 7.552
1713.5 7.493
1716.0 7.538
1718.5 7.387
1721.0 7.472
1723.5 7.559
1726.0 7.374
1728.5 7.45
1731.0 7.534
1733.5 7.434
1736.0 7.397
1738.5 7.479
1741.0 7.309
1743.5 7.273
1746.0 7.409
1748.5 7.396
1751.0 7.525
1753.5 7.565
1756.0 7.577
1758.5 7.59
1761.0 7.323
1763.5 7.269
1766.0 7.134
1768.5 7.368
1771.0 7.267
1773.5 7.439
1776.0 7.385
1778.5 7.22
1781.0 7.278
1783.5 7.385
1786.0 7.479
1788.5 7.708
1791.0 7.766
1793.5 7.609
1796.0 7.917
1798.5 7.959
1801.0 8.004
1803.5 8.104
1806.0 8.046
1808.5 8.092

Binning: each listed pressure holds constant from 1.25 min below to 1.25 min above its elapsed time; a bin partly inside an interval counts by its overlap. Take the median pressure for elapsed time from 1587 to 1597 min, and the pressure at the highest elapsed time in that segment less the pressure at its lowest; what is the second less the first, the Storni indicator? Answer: -7.51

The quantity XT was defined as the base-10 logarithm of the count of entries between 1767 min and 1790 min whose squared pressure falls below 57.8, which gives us 0.90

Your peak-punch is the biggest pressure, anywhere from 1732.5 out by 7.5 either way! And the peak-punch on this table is 7.534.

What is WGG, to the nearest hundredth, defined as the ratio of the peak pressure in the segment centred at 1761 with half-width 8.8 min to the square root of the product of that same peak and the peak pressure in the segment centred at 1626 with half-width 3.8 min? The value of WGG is 1.00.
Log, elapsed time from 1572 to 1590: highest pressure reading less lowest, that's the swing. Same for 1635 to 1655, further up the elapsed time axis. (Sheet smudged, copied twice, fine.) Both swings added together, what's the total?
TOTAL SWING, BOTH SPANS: 0.92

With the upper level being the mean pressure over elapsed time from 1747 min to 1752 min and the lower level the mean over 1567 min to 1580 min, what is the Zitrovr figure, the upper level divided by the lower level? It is 1.03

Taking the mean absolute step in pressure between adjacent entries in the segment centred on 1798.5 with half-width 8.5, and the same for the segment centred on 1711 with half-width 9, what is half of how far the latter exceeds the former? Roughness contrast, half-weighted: -0.015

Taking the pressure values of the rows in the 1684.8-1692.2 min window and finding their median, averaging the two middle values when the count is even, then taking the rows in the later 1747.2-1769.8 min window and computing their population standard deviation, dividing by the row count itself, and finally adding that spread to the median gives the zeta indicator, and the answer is 7.42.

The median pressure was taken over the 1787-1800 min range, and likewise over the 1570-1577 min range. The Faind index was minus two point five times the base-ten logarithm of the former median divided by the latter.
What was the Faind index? -0.089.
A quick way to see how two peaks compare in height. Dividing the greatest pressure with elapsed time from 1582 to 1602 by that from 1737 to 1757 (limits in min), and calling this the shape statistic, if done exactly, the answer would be 1.00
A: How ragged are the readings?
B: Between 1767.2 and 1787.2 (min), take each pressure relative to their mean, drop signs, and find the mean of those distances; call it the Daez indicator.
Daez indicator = 0.073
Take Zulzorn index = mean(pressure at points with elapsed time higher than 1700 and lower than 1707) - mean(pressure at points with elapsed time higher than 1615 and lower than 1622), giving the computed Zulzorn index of -0.15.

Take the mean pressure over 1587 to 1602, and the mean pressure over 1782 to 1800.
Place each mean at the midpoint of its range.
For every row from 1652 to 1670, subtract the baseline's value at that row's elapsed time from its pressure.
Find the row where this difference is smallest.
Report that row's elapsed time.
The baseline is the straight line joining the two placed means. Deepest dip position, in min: 1656.0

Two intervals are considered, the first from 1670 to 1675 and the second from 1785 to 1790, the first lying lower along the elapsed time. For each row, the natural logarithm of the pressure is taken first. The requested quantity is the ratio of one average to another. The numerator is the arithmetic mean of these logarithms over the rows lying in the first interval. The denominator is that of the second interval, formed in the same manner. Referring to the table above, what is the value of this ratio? 0.99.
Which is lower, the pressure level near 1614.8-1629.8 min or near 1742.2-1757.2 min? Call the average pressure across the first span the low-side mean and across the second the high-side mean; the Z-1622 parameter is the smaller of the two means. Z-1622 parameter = 7.46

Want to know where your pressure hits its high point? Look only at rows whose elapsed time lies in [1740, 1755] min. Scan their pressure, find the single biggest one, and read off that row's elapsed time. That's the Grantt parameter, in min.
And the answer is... 1753.5 min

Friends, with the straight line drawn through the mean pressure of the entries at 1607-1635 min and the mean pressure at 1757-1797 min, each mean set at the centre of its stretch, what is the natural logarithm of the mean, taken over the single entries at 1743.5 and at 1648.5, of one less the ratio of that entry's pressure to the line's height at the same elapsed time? -4.5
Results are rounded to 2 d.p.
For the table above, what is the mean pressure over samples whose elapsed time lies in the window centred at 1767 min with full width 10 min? 7.26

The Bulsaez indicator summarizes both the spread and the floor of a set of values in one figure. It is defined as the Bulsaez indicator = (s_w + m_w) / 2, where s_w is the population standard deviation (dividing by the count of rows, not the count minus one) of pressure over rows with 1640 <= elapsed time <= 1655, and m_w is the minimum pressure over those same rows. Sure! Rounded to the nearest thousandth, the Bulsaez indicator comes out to 3.779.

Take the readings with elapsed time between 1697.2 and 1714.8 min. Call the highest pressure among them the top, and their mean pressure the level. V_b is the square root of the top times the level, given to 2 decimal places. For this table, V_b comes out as 7.60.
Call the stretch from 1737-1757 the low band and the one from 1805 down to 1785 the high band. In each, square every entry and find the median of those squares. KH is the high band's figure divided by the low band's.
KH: 1.11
